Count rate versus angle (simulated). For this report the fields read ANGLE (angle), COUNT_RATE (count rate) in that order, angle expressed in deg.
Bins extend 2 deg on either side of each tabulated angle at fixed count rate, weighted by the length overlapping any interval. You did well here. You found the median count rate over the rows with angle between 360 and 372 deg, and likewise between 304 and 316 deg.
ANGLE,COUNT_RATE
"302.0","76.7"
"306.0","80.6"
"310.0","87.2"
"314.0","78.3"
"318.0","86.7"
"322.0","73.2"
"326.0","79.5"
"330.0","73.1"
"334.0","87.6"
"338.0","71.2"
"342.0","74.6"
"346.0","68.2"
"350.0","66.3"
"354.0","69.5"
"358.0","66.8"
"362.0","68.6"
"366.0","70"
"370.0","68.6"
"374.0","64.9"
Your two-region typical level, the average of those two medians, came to 74.6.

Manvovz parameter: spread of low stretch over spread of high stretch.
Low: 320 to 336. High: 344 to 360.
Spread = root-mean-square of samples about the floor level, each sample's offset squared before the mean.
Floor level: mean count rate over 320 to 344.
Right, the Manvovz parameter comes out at 0.70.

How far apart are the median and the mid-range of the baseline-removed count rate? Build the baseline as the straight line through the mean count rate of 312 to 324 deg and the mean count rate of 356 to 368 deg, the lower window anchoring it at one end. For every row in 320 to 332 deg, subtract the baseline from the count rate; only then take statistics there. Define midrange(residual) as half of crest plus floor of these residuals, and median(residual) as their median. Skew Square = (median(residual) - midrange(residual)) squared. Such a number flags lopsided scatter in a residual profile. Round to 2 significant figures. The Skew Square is 3.1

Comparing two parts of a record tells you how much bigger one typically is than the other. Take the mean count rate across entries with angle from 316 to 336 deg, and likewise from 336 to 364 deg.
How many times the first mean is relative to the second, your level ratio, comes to 1.15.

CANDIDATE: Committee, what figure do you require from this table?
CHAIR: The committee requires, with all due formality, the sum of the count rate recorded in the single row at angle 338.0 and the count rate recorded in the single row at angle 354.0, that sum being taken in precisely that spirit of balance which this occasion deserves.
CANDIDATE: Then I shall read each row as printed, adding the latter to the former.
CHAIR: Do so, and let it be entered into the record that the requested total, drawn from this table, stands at 141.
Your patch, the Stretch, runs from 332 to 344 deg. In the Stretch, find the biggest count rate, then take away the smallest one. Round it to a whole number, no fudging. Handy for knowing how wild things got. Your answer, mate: 16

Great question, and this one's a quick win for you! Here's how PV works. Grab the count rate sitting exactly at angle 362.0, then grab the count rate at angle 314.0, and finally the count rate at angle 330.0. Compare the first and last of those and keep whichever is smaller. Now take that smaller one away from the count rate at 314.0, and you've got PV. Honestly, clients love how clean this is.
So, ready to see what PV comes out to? 10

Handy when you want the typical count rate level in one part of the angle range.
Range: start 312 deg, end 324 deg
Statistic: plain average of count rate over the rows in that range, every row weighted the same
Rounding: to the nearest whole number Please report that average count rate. 79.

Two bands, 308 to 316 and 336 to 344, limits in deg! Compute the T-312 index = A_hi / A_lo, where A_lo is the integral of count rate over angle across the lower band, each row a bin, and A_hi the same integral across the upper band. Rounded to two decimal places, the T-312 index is 0.88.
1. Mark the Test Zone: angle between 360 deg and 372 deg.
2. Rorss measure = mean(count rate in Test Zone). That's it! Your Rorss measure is 69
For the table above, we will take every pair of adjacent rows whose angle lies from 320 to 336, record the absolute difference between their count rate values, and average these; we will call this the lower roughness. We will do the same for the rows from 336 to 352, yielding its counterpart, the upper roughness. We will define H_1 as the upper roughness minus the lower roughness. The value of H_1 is -5.2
